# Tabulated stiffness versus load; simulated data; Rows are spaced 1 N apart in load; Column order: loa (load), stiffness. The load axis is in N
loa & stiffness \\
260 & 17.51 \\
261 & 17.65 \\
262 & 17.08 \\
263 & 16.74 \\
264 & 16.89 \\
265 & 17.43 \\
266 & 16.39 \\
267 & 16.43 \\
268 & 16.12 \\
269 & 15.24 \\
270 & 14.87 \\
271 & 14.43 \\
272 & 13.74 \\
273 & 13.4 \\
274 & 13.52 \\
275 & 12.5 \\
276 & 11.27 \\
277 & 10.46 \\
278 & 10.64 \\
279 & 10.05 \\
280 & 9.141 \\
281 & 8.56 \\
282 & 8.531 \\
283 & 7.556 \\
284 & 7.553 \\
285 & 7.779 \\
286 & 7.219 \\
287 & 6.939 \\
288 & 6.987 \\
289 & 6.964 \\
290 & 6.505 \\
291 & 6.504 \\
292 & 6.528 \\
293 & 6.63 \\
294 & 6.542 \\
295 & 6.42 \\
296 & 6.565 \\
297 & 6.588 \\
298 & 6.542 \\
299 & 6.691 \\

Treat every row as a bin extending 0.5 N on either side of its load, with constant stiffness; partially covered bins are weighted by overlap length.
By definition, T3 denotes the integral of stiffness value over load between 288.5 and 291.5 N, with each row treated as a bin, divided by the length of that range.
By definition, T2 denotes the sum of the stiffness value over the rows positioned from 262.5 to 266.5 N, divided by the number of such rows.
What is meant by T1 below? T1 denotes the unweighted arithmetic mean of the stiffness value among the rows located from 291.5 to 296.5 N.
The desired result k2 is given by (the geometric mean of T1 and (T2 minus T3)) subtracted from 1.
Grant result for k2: -7.2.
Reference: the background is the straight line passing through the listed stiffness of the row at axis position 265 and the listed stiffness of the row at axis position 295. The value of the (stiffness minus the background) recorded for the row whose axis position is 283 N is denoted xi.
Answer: -3.3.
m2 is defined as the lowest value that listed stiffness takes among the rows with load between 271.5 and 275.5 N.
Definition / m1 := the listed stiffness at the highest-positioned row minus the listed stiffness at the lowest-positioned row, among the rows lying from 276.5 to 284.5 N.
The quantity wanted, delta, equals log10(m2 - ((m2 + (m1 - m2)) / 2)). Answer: 1.14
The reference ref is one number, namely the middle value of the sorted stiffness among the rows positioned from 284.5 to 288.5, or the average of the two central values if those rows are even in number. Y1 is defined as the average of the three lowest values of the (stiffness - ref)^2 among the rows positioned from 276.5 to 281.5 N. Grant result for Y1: 5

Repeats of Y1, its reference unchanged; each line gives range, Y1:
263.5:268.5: 85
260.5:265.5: 96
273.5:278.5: 14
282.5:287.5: 0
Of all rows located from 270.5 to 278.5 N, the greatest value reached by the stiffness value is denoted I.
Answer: 14.43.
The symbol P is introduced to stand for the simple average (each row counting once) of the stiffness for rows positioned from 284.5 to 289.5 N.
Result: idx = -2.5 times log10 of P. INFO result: -2.1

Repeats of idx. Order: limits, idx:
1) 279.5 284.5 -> -2.3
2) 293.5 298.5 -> -2.0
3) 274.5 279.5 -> -2.6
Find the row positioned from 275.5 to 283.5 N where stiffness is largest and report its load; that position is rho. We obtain 276 N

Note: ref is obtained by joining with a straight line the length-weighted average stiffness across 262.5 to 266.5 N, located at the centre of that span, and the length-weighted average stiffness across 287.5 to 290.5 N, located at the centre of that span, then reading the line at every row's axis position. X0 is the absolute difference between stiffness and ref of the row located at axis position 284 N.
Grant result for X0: 1.3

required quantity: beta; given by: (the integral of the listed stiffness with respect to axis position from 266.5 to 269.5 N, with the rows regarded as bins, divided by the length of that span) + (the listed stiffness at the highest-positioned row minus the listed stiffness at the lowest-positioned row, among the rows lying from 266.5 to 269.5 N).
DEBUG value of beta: 15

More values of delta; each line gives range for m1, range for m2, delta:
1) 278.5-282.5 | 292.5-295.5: 0.86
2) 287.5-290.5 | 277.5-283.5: 0.89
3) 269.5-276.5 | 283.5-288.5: 0.94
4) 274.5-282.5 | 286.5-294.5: 0.93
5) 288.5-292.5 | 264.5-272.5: 1.14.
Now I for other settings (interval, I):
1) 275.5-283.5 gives 11.27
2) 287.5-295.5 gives 6.987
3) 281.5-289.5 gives 8.531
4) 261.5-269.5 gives 17.43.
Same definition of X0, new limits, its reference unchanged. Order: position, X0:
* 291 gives 0.5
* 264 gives 0.2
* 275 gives 0.1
